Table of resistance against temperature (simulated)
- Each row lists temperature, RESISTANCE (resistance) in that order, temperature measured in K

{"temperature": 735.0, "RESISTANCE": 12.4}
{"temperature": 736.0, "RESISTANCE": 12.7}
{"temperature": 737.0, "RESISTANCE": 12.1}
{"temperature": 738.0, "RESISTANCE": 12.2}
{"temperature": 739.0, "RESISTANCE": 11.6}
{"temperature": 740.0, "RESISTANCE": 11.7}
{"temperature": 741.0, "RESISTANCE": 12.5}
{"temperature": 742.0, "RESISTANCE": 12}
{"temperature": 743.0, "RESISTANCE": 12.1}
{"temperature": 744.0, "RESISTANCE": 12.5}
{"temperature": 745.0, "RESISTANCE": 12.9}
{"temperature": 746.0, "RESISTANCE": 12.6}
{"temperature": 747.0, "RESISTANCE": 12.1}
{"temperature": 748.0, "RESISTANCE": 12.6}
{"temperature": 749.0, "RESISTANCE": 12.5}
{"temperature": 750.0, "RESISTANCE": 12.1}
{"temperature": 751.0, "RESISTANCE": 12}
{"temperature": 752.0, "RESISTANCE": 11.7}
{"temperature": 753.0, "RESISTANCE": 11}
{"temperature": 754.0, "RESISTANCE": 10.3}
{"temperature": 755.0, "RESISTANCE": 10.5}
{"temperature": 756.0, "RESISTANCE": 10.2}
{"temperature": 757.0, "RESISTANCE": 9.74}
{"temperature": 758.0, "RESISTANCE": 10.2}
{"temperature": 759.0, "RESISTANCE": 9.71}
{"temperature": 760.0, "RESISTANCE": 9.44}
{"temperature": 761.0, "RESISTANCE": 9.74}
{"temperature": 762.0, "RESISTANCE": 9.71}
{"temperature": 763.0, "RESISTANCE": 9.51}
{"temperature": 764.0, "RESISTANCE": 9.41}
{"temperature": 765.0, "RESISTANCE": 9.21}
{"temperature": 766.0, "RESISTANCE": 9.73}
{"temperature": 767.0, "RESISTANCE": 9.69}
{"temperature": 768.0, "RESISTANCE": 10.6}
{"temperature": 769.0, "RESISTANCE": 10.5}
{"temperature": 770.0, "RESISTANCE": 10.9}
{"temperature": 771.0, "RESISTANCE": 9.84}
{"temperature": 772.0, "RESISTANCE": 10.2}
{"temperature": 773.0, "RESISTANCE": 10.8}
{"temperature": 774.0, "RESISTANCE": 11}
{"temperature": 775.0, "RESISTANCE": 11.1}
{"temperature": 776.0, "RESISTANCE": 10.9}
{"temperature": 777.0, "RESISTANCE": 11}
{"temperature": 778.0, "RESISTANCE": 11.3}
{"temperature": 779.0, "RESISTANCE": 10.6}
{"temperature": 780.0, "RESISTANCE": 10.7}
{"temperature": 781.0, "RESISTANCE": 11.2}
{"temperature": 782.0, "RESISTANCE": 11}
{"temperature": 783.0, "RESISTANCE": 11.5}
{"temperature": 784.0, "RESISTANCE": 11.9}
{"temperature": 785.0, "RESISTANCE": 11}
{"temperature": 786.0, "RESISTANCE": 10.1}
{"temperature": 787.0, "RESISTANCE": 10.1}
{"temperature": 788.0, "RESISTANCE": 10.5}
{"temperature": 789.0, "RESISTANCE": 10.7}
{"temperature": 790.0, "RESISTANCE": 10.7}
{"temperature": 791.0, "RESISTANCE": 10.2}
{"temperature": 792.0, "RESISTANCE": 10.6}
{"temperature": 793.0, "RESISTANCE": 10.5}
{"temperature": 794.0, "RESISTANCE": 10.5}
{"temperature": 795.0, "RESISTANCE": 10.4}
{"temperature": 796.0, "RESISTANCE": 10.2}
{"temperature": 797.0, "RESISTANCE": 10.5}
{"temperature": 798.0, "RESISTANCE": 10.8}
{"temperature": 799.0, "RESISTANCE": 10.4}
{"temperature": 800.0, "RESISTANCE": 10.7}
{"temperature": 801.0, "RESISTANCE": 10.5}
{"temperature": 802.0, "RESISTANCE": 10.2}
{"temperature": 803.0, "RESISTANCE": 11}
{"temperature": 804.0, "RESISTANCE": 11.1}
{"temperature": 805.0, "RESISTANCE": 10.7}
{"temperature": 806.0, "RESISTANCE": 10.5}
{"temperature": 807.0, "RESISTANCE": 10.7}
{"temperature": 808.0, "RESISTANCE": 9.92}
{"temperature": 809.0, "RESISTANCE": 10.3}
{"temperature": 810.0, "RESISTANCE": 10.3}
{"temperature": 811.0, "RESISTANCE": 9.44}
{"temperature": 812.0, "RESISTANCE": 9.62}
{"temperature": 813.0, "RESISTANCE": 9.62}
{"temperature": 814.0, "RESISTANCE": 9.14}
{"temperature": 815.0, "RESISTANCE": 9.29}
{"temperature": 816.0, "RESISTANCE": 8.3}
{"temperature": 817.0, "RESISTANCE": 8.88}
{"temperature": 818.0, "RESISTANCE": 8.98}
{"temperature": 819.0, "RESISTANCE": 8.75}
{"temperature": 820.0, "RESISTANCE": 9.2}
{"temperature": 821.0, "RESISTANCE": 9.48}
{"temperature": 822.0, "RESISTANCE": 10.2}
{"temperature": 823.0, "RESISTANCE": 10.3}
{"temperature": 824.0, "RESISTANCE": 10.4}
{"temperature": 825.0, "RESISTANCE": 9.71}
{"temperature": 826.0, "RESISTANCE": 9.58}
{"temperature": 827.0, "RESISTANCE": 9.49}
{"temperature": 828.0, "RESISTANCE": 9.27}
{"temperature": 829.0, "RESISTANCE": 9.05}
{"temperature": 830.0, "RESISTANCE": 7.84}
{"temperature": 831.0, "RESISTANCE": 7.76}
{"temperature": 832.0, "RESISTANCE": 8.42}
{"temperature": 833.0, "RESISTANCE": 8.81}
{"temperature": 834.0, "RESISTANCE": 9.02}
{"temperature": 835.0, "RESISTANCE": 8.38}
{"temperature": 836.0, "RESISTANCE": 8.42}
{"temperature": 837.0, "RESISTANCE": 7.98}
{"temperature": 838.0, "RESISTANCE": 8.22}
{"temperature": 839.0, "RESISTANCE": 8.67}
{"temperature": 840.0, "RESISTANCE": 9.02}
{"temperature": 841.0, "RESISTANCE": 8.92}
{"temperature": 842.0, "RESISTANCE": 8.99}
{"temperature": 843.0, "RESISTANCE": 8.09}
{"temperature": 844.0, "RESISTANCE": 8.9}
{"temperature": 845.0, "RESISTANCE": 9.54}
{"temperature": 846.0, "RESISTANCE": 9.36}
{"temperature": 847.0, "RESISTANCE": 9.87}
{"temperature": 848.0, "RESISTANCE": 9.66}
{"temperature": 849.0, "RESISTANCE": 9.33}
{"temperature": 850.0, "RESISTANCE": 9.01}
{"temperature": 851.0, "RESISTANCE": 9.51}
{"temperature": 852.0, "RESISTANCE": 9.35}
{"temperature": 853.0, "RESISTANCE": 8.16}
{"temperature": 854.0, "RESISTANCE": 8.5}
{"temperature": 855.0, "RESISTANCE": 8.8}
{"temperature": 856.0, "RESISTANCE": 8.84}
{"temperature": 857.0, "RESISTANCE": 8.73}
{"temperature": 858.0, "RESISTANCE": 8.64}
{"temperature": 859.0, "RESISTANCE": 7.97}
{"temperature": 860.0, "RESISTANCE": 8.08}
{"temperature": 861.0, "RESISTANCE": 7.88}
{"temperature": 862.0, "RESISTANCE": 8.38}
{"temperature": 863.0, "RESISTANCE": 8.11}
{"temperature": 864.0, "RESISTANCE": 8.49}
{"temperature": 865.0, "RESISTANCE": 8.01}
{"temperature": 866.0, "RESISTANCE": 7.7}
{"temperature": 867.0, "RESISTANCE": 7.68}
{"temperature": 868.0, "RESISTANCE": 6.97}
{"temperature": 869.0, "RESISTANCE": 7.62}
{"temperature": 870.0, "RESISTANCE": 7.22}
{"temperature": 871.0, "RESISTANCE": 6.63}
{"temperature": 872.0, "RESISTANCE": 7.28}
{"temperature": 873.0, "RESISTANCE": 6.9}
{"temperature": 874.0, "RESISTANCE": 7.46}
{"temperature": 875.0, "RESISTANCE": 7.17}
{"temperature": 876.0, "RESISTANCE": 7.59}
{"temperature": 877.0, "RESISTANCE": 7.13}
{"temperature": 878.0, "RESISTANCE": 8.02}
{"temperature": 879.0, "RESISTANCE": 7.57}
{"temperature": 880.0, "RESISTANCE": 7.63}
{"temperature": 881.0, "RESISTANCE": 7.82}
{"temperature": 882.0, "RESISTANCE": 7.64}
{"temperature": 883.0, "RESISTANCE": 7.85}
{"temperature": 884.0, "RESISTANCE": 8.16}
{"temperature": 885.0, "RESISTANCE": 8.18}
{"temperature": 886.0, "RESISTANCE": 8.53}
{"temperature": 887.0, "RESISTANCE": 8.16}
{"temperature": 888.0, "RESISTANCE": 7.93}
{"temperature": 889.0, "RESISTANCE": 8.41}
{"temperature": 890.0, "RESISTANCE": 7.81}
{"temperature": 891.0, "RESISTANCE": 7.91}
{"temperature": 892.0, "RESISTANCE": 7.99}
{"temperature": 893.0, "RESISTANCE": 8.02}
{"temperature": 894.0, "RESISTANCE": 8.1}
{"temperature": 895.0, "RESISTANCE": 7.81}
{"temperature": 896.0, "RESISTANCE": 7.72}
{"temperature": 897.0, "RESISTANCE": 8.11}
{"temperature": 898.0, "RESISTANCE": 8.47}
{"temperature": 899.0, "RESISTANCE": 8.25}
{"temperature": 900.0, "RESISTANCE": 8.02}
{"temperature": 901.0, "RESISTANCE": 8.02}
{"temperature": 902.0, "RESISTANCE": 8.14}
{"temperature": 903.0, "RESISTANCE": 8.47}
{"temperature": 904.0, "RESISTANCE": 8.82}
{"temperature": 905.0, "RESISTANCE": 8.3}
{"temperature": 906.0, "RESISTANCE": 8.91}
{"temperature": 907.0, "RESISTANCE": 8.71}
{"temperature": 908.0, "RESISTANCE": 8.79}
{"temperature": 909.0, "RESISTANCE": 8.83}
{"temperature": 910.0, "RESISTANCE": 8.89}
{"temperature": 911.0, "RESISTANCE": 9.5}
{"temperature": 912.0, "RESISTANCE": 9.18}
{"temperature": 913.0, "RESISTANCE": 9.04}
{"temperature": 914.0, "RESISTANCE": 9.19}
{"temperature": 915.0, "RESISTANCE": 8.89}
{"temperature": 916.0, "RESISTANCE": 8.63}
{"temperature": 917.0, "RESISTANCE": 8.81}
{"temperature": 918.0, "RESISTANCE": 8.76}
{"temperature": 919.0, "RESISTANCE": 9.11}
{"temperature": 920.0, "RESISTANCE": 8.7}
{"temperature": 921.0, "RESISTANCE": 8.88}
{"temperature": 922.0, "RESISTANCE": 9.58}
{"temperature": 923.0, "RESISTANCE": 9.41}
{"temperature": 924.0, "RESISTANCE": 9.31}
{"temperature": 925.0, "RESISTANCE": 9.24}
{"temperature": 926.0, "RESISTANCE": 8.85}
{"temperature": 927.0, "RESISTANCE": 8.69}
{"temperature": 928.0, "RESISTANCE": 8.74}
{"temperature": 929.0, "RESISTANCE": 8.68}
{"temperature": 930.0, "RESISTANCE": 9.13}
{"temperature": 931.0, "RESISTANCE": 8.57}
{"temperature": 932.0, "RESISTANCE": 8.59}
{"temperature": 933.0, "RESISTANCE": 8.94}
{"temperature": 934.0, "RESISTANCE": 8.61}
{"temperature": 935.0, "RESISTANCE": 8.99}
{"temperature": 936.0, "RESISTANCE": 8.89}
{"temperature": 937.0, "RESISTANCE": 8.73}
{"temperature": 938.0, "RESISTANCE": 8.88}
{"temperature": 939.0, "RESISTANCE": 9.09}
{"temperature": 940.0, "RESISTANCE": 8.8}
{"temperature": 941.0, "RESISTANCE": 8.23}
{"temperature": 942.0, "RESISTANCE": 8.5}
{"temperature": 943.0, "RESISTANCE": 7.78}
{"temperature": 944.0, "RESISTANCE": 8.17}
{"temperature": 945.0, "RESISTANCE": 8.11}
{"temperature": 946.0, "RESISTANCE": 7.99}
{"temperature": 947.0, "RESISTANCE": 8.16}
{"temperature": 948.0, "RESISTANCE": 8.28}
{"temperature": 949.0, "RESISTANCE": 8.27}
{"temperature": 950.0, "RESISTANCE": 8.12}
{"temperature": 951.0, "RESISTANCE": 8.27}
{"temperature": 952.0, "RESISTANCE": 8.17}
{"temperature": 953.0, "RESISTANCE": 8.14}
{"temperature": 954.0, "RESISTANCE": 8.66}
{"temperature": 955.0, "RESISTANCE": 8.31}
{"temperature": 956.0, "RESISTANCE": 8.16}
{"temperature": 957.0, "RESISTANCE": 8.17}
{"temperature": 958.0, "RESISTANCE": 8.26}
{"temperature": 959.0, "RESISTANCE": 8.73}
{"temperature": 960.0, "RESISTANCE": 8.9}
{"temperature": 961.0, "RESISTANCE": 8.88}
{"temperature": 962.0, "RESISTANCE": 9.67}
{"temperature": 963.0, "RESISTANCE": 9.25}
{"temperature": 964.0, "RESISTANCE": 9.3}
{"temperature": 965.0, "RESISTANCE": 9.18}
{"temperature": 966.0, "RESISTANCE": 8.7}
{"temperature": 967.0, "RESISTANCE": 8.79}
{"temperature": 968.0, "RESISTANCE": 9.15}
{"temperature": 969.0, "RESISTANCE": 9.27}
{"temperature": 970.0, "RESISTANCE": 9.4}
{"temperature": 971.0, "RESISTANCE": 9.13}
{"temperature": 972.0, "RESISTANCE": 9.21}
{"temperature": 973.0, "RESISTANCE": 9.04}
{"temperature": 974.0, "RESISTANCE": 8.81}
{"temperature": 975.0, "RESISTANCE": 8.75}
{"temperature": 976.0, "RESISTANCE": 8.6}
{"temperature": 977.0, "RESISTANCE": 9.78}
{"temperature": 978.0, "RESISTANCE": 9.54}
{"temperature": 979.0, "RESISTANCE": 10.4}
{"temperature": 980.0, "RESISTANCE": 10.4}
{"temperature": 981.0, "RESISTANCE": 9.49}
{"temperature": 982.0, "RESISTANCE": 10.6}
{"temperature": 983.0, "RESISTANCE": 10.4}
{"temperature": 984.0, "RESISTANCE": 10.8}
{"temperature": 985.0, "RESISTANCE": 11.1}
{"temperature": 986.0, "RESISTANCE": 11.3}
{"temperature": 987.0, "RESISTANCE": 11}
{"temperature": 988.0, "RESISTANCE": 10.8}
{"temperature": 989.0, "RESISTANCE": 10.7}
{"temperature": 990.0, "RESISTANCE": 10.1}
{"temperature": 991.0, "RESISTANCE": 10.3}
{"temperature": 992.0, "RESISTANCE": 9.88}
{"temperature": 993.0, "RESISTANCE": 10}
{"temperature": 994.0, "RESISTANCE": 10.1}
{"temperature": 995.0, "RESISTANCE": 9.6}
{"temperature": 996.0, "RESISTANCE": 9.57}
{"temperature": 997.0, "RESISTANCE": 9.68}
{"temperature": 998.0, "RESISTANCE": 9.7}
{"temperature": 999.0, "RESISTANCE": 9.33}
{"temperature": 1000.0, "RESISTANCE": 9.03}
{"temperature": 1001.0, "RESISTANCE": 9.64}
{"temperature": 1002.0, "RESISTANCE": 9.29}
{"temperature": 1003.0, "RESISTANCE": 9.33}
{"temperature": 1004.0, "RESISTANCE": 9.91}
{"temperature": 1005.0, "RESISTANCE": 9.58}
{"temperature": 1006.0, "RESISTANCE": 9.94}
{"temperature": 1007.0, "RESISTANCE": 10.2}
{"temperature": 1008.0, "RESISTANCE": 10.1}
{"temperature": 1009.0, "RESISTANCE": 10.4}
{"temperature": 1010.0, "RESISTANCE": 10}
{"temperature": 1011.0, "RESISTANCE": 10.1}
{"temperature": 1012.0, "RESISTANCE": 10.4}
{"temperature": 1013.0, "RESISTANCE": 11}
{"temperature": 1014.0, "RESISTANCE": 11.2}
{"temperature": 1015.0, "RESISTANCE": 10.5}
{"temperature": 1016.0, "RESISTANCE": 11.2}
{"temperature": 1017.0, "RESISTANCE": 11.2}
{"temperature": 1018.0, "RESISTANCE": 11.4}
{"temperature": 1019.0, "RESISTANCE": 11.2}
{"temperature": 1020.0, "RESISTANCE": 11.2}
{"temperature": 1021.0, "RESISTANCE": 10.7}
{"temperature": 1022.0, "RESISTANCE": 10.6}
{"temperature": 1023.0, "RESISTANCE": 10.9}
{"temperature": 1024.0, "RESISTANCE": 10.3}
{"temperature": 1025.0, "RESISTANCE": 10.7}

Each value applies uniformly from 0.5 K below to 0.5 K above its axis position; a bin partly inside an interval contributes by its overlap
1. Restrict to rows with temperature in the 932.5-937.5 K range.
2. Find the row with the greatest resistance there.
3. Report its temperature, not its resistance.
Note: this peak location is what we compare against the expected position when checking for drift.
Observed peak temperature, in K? 935.0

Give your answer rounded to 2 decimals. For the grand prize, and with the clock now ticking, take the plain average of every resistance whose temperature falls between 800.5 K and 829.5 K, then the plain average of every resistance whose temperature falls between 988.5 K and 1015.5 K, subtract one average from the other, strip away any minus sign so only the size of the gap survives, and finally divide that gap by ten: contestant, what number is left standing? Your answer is 0.02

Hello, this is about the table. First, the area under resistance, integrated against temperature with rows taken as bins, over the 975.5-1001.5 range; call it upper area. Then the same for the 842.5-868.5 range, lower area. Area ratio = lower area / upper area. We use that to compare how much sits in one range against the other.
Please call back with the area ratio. 0.85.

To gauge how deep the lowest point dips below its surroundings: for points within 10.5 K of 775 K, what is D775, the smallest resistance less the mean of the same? -1.5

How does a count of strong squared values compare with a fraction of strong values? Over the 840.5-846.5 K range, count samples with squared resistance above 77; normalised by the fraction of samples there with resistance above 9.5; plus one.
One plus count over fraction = 31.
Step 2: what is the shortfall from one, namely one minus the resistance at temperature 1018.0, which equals -10.4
